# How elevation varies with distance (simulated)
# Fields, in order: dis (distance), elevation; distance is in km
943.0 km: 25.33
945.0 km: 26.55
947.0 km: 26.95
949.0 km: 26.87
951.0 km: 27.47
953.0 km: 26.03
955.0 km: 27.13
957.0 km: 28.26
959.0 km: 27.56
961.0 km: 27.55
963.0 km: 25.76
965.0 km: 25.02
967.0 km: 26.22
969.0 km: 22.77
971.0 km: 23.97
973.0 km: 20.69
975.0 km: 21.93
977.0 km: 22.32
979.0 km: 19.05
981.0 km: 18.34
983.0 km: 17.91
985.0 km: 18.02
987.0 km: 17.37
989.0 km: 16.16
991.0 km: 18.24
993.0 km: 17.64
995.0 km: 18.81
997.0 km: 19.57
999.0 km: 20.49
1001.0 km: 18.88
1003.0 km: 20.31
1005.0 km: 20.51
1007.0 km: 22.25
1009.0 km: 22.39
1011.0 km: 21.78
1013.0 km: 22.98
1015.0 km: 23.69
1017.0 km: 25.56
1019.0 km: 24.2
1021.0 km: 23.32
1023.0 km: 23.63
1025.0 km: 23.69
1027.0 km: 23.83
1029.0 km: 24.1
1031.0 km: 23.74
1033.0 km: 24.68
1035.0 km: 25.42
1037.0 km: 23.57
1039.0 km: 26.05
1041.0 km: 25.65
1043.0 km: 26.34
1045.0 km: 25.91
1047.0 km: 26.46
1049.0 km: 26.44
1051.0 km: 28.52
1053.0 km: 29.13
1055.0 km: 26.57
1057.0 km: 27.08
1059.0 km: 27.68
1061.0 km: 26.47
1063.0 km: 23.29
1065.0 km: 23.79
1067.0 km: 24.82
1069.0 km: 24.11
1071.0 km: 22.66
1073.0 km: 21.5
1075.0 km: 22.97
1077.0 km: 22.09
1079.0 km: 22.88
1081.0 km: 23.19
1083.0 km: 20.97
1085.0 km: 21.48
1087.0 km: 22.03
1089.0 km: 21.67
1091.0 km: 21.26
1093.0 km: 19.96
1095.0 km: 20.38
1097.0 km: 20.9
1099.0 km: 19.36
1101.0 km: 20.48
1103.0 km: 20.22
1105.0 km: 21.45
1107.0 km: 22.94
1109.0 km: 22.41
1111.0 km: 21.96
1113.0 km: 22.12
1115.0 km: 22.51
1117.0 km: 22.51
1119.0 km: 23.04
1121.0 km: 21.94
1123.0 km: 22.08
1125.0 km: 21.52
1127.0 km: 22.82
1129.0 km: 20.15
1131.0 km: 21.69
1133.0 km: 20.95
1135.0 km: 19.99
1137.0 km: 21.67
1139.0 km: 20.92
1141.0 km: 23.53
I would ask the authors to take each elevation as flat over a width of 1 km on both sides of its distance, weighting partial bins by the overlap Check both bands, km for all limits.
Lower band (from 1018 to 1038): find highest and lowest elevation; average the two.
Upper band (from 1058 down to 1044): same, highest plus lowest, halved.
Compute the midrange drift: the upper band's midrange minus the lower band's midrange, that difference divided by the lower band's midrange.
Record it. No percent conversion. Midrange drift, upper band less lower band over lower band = 0.13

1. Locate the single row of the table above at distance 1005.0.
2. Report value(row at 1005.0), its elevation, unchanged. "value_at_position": 20.51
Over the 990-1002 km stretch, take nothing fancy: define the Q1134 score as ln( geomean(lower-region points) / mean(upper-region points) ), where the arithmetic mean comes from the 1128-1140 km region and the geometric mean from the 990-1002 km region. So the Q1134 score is -0.10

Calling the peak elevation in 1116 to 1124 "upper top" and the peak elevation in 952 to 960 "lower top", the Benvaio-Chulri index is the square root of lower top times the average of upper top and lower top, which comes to 26.9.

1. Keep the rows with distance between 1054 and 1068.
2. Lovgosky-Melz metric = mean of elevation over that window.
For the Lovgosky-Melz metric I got 26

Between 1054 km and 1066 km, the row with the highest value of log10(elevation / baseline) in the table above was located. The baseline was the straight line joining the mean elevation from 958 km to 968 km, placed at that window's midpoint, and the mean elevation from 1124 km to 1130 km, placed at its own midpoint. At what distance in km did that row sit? 1059.0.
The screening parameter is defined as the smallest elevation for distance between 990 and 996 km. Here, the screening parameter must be 17.64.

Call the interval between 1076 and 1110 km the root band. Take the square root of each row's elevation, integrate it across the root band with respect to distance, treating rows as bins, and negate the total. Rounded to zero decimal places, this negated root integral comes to -157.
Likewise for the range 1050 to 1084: -168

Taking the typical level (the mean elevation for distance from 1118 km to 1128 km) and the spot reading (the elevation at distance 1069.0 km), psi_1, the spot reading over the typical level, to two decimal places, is 1.08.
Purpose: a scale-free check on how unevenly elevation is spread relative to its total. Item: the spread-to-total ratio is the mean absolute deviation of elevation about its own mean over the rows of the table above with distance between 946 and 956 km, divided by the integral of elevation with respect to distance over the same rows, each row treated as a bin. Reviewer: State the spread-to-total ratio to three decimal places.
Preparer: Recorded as 0.001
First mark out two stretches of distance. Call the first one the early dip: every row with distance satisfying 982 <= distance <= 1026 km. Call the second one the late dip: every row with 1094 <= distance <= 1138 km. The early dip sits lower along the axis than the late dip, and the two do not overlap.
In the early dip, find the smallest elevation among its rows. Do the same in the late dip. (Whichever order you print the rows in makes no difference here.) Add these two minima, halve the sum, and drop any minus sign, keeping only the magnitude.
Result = 17.8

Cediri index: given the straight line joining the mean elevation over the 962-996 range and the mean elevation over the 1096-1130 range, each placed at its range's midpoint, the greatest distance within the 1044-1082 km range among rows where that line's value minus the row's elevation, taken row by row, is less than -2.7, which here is 1069.0 km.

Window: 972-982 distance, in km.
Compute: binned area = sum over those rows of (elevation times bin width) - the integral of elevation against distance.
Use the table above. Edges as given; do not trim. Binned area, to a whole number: 205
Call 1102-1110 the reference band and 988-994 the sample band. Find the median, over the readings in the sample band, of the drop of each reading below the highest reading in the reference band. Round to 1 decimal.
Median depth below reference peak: 5.3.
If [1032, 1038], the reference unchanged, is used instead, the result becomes -1.7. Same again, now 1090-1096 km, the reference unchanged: 2.6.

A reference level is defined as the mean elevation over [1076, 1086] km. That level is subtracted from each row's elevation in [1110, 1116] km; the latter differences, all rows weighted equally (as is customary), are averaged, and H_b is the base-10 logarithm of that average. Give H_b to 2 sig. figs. -1.1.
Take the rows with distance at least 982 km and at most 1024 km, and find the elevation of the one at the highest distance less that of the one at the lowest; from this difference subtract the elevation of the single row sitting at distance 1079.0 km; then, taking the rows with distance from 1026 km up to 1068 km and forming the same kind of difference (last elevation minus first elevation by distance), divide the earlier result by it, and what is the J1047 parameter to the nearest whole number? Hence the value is -17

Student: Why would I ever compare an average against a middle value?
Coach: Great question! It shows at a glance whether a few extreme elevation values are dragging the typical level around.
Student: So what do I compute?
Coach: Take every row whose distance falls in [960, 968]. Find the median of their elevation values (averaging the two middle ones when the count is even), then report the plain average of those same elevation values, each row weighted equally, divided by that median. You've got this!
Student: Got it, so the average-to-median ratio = 1.01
